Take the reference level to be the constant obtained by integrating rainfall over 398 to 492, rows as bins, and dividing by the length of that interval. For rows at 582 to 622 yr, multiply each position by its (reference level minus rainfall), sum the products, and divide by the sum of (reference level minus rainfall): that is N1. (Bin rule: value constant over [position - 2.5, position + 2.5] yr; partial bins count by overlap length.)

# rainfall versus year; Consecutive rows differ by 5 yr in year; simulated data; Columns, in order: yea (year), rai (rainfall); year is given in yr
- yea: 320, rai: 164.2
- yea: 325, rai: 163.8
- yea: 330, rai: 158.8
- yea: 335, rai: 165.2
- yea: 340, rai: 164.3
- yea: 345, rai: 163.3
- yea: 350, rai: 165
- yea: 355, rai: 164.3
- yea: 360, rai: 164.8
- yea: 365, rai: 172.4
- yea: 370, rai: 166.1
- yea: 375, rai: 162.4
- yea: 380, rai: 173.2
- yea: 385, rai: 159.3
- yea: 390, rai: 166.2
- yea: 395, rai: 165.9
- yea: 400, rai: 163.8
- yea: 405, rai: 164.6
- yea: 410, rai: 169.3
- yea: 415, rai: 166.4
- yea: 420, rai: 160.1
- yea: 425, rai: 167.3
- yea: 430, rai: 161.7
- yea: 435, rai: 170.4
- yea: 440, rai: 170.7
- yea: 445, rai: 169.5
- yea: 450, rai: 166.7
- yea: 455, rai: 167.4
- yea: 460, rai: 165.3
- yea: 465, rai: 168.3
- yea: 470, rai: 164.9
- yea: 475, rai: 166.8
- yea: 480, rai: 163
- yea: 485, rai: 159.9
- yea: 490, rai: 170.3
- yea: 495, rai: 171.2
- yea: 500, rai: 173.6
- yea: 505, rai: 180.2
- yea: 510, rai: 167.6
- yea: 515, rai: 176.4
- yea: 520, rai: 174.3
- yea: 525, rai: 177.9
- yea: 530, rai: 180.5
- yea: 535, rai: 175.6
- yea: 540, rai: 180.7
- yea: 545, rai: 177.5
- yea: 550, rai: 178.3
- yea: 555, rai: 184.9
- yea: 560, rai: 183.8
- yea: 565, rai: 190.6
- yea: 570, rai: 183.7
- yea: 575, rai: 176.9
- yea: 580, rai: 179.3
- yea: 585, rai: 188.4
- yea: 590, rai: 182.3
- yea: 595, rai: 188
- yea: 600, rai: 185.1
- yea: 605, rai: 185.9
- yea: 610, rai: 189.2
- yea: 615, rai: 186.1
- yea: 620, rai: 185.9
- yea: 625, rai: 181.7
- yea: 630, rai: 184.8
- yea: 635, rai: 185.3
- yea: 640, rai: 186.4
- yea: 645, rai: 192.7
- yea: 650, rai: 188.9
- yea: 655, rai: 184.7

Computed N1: 602.6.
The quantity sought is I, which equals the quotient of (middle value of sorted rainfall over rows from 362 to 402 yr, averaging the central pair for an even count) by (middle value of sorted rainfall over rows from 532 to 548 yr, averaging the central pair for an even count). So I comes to 0.94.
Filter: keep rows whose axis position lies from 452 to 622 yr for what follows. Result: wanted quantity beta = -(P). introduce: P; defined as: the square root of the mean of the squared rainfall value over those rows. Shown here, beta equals -178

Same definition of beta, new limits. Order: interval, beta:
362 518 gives -168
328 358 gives -163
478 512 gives -170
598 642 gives -186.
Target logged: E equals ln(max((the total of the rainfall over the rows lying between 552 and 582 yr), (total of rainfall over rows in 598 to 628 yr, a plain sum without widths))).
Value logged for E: 7.02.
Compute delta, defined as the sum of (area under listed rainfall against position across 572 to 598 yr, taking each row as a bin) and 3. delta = 4762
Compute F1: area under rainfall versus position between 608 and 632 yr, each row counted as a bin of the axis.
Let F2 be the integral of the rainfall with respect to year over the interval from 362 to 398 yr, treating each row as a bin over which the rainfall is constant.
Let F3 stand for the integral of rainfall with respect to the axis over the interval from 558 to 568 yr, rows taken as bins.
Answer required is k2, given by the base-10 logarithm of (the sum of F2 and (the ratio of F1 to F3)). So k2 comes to 3.78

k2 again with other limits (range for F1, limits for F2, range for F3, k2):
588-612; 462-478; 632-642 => 3.43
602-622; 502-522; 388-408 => 3.54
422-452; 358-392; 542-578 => 3.75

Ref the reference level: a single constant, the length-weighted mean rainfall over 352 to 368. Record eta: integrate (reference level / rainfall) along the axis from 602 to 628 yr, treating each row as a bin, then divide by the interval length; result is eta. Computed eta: 0.90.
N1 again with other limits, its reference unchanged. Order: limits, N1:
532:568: 552.7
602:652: 628.2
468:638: 577.7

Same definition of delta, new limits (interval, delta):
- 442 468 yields 4357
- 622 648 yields 4845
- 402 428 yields 4304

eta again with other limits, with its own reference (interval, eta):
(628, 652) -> 0.89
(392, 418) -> 1.01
